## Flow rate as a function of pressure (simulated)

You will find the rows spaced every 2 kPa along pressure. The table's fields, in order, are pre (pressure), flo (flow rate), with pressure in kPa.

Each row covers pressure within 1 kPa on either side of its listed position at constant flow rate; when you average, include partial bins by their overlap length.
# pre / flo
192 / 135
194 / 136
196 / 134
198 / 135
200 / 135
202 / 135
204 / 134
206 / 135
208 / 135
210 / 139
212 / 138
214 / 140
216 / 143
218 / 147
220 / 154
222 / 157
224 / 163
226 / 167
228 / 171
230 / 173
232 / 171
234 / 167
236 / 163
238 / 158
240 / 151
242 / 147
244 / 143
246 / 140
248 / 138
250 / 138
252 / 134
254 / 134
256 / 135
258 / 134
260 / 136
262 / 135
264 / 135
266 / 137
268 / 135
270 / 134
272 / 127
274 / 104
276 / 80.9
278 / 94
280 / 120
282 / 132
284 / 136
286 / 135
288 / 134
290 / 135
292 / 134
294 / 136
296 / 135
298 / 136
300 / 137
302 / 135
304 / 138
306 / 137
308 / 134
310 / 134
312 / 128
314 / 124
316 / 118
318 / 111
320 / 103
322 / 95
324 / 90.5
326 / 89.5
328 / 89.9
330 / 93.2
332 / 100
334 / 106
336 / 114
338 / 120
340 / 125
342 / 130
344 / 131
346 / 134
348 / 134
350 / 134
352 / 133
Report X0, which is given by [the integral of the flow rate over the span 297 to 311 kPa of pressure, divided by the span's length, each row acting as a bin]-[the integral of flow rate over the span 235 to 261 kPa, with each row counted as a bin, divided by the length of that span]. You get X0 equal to -7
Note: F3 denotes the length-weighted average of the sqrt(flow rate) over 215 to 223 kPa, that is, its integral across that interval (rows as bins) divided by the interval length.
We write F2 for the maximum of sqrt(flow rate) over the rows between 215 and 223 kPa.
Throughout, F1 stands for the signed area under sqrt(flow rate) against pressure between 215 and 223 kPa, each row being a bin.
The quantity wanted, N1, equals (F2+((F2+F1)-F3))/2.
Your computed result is 55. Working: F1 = 98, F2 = 12.5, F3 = 12.3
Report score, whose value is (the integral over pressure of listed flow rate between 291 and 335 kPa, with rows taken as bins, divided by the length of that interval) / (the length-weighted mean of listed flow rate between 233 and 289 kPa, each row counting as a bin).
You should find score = 0.9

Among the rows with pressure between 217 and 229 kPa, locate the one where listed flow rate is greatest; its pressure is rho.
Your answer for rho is 228 kPa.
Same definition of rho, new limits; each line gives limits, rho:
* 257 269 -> 266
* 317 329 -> 318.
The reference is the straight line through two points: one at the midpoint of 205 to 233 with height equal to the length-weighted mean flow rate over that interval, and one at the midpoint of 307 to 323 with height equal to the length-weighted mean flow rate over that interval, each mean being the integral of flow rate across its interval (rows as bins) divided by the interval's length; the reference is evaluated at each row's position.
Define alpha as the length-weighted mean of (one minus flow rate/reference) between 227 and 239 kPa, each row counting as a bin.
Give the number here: -0.134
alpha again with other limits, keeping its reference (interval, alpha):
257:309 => -0.001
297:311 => -0.111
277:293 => 0.010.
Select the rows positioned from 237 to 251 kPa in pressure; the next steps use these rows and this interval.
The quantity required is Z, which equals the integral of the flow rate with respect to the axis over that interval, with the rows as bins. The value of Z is 2030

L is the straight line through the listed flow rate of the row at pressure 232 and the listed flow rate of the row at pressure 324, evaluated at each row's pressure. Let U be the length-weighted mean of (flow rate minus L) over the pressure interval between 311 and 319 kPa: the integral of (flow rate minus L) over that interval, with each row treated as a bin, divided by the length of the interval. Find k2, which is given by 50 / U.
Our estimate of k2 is 2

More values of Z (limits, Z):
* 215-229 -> 2204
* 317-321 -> 428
